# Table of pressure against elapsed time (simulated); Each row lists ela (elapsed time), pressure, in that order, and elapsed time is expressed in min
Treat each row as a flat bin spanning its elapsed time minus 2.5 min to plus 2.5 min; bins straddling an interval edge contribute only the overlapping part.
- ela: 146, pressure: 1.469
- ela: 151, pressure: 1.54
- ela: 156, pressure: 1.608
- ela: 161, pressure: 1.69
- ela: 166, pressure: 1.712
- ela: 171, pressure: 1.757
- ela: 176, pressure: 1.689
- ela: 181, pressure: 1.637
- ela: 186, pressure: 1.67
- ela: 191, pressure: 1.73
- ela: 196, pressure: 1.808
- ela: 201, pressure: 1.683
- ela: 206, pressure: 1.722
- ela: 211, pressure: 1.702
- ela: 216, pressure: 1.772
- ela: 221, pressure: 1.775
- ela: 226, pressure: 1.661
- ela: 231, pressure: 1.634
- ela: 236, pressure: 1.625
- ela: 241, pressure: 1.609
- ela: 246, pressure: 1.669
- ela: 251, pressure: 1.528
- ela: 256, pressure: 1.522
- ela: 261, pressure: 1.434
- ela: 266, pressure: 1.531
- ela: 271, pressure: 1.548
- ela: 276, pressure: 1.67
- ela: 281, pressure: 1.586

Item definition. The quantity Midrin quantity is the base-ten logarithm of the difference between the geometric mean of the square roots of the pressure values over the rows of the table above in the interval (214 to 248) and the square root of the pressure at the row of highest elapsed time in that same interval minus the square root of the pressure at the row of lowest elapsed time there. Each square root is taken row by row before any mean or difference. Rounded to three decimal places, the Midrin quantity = 0.125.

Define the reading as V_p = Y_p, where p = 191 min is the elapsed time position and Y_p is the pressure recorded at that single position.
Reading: 1.73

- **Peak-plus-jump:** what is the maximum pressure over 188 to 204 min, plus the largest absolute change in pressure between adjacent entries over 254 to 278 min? 1.930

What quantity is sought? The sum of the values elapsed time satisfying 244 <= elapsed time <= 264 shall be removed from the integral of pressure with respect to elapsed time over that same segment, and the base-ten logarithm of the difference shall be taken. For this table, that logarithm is 1.4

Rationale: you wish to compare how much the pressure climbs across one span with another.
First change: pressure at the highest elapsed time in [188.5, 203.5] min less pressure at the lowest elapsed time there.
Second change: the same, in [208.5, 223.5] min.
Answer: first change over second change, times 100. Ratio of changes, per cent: -64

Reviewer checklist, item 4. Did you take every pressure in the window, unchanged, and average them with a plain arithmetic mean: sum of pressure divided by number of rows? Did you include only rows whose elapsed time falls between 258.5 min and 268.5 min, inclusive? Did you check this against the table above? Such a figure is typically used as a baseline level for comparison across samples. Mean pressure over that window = 1.48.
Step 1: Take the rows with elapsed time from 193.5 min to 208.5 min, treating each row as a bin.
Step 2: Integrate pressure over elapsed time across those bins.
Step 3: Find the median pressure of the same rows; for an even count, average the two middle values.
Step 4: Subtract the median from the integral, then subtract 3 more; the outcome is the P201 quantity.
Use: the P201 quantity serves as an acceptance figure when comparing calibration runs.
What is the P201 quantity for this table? 21.3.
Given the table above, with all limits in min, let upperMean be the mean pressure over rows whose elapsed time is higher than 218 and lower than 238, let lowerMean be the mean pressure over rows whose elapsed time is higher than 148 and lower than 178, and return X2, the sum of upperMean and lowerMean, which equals 3.34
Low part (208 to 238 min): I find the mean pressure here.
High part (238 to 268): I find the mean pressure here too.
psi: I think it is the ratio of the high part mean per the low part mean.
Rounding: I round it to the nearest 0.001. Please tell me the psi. 0.914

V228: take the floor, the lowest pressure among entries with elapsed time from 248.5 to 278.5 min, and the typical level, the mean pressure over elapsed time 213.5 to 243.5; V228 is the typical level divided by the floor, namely 1.17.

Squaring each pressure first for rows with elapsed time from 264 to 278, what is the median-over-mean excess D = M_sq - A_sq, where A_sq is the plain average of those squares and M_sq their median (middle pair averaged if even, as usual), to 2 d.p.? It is -0.11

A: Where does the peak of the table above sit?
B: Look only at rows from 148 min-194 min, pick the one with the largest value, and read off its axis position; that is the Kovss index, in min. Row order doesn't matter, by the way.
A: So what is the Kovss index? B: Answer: 171 min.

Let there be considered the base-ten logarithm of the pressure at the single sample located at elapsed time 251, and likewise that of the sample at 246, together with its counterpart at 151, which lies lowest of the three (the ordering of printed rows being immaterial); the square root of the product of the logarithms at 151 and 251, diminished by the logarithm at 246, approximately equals -0.037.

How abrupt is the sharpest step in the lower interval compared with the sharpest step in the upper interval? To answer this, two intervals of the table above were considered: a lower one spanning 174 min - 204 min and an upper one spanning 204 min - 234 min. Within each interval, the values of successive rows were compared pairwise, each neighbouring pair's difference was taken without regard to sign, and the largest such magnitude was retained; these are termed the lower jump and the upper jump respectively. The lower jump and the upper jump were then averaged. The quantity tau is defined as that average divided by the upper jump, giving 1.05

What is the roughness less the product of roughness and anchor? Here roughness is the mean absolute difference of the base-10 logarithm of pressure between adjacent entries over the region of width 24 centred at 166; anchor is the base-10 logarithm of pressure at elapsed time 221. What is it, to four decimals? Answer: 0.0104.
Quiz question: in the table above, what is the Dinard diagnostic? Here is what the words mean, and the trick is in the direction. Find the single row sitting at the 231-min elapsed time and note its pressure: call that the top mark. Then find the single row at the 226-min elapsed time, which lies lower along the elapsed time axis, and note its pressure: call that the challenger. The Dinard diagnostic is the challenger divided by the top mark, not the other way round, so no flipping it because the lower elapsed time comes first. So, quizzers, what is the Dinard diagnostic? 1.02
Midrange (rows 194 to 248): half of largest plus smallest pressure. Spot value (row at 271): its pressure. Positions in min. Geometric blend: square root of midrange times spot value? 1.63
